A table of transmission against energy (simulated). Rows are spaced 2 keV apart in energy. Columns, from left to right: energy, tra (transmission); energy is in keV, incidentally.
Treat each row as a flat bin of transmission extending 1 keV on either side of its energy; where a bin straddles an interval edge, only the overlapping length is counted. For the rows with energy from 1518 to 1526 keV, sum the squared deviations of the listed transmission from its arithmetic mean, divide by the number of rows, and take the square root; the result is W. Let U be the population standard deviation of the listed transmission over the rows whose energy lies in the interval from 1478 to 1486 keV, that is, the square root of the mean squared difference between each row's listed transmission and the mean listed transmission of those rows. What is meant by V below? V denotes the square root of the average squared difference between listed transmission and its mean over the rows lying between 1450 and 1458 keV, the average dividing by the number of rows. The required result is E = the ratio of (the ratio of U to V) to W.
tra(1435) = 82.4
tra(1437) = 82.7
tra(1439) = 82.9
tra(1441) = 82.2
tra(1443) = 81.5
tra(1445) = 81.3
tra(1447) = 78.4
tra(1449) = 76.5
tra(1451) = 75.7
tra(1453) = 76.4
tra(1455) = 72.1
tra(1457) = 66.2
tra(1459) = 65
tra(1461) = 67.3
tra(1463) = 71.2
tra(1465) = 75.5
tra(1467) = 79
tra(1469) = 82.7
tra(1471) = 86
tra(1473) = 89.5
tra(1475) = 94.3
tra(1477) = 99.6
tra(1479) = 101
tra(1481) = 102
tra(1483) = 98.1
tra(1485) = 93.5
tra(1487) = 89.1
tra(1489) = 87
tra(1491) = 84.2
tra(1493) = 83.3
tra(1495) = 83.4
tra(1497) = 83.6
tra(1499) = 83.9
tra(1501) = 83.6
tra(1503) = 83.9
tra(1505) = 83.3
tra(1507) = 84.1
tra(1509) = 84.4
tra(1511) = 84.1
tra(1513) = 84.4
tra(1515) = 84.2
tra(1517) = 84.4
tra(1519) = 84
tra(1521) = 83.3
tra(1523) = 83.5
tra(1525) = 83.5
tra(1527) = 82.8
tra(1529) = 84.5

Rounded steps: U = 3.3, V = 4.0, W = 0.26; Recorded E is 3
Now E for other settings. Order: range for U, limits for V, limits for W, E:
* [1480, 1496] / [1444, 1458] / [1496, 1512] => 5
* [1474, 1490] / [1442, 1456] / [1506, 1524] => 5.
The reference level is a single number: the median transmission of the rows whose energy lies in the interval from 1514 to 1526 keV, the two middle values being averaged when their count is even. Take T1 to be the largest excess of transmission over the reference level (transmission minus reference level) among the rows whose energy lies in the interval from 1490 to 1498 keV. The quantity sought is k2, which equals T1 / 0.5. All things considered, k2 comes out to 1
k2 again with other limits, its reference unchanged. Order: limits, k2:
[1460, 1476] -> 21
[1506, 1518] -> 1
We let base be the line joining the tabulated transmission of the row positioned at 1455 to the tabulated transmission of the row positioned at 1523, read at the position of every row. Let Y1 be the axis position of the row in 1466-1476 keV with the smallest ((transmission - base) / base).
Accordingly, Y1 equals 1467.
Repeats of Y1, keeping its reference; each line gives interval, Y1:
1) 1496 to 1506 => 1505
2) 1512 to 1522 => 1521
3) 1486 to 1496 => 1495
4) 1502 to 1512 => 1511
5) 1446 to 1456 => 1455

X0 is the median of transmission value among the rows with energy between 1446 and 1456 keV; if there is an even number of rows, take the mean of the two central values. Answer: 76.4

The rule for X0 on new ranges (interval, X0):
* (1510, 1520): 84.2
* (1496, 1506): 83.6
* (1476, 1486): 99.6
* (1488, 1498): 83.6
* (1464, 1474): 82.7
